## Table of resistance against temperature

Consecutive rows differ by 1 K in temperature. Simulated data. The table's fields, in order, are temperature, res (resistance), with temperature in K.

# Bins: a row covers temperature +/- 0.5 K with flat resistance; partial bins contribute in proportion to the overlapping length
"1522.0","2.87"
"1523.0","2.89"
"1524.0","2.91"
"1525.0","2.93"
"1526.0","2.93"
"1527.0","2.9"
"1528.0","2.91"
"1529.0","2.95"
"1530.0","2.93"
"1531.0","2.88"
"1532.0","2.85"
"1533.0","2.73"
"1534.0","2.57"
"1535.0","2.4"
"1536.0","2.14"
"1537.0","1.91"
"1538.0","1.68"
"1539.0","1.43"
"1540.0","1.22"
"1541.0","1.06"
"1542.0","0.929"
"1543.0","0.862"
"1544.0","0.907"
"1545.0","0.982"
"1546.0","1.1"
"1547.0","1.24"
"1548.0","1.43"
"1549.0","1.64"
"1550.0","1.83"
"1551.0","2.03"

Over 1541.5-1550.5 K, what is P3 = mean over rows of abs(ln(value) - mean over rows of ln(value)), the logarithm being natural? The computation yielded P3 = 0.230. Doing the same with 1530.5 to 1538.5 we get 0.161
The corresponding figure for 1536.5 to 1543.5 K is 0.244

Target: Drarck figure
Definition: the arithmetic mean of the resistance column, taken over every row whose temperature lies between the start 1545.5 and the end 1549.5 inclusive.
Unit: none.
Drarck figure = 1.4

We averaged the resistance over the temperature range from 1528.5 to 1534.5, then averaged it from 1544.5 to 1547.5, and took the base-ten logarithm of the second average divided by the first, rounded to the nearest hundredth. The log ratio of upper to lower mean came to -0.41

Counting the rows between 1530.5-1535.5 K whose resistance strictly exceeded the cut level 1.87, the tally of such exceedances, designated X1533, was 5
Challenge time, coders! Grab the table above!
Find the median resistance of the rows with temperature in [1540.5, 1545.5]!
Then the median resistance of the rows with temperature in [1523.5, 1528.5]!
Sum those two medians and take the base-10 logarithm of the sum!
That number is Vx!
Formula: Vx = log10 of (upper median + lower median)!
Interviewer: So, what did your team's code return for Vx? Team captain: 0.584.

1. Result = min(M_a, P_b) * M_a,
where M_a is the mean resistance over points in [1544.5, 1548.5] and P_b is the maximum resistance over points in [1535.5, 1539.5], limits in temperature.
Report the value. 1.4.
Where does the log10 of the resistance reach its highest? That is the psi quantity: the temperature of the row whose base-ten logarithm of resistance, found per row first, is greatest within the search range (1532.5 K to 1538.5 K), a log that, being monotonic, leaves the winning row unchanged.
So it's 1533.0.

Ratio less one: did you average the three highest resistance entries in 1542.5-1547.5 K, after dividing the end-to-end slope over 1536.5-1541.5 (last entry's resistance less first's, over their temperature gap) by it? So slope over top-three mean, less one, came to -1.19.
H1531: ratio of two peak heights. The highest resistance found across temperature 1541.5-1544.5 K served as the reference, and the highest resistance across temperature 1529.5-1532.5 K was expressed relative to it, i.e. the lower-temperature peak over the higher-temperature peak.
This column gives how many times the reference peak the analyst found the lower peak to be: 3.15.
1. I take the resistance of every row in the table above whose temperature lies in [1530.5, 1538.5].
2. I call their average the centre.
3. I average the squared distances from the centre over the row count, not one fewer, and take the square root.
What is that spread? 0.42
